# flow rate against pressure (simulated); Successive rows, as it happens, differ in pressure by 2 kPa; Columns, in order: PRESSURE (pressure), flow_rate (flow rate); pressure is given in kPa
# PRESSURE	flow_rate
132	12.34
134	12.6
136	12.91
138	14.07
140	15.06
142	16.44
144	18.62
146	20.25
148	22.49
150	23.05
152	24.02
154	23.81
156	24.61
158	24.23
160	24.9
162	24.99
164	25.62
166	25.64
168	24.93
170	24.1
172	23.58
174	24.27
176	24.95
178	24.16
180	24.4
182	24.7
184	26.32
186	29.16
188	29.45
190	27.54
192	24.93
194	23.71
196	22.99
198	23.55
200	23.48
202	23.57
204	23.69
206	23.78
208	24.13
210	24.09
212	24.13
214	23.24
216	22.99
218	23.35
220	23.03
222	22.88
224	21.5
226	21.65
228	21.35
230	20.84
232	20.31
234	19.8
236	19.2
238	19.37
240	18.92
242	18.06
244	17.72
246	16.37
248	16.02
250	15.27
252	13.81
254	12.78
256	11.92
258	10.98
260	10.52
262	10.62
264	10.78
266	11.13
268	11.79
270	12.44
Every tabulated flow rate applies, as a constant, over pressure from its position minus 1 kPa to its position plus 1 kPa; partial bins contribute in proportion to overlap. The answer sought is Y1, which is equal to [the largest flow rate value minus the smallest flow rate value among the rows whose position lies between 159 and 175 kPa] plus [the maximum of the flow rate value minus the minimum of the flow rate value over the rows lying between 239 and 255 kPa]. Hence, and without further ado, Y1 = 8.2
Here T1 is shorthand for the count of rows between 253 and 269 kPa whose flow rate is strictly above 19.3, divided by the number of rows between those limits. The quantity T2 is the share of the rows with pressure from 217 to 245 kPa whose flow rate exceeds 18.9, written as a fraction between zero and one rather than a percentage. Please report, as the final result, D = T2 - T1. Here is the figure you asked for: 0.9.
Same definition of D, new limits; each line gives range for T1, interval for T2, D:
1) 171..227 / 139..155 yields -0.4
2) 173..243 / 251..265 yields -0.9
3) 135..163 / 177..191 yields 0.4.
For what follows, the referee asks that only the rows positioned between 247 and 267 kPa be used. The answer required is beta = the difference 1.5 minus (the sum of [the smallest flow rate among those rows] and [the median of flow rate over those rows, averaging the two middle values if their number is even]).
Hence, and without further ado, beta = -21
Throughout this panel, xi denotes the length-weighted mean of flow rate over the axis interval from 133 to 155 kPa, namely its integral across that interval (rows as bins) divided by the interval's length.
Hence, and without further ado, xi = 18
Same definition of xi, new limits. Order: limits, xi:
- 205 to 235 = 22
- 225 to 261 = 17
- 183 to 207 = 25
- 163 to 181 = 25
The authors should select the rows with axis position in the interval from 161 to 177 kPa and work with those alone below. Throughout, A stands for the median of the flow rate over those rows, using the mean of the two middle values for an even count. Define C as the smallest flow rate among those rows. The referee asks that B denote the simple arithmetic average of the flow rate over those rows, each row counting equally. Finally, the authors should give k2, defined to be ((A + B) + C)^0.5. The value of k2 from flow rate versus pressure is 8.6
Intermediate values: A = 24.9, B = 24.8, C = 23.58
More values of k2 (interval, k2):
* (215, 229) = 8.2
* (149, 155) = 8.4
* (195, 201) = 8.4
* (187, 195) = 8.7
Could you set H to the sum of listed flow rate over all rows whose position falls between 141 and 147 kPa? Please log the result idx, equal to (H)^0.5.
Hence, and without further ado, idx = 7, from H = 55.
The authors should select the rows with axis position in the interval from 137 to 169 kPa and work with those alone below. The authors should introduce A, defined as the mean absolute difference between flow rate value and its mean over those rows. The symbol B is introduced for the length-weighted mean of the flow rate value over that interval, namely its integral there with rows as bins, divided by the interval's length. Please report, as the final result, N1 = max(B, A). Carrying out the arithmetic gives 22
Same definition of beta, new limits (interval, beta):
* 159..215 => -46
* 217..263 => -28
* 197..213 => -46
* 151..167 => -47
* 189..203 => -45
